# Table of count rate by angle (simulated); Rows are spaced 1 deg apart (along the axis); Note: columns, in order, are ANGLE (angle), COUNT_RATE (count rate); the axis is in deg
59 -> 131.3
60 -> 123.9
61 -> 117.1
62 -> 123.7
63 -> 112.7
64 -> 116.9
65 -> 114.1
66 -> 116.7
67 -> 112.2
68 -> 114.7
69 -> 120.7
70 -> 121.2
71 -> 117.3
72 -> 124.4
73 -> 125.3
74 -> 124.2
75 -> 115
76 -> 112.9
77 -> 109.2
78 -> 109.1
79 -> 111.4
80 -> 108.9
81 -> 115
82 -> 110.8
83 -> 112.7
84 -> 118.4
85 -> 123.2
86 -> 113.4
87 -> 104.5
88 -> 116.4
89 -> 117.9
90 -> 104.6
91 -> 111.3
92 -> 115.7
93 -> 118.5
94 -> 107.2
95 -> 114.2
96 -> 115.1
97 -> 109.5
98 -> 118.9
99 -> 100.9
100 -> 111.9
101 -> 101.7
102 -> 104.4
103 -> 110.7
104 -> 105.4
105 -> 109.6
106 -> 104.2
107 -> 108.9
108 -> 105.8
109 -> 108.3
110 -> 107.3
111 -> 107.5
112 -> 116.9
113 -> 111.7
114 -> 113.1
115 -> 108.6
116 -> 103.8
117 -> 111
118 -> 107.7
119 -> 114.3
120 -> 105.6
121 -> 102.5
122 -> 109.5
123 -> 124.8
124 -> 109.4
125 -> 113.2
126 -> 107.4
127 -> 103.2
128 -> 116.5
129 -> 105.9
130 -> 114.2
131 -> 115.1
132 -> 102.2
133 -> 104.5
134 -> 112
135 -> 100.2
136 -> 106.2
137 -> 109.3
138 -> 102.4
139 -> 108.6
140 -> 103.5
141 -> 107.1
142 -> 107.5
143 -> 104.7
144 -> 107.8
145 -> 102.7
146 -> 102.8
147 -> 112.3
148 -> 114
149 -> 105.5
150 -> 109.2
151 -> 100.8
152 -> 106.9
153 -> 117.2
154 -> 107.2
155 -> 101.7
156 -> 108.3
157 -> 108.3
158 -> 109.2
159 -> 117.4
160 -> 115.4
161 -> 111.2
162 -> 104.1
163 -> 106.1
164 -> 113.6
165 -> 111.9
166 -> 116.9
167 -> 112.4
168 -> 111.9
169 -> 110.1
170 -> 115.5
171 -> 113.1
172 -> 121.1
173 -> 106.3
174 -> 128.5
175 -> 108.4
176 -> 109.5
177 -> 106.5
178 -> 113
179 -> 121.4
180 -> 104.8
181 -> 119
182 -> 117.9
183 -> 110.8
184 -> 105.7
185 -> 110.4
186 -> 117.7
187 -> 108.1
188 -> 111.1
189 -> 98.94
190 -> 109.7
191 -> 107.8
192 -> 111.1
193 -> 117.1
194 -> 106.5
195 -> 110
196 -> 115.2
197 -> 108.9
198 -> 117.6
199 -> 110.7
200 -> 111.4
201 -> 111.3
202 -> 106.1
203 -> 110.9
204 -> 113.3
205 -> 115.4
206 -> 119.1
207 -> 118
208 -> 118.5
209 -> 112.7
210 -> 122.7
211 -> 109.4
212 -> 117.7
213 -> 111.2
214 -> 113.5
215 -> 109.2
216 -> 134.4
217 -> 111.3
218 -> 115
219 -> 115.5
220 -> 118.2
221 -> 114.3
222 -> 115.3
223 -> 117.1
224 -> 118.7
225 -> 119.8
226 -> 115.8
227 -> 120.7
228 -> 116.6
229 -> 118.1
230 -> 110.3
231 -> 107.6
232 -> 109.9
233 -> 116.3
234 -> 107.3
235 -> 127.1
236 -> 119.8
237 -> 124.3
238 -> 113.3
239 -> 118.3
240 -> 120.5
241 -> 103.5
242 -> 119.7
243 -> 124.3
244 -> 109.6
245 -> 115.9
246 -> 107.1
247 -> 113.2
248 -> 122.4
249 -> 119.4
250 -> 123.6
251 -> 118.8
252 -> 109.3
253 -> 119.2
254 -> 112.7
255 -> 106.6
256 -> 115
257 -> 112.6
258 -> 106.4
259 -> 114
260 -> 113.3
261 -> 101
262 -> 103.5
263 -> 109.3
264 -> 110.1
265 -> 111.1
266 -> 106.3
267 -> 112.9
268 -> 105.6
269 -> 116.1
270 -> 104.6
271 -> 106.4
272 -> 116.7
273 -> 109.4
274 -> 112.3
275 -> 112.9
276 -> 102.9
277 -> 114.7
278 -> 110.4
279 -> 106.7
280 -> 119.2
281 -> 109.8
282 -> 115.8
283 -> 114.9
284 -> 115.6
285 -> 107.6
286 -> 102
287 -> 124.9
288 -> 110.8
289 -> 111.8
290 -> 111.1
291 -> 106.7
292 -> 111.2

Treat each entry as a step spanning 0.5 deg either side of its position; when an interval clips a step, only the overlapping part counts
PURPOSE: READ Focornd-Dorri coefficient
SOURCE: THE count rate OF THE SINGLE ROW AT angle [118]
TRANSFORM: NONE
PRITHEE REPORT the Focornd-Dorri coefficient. 107.7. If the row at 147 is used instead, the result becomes 112.3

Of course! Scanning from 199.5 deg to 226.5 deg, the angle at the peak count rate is 216 deg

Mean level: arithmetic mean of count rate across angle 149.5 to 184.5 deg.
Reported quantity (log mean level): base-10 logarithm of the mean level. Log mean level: 2.05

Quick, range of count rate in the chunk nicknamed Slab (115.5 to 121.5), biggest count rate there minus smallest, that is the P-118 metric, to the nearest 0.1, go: 11.8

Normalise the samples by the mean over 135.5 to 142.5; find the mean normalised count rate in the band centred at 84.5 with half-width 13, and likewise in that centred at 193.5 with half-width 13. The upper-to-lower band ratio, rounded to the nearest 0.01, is 0.98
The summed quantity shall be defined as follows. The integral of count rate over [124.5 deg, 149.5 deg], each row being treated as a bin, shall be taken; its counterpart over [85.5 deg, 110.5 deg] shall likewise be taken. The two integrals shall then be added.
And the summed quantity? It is 5435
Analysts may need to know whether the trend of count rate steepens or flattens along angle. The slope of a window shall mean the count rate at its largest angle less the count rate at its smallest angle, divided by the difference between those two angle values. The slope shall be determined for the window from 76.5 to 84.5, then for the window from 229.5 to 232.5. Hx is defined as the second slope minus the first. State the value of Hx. -2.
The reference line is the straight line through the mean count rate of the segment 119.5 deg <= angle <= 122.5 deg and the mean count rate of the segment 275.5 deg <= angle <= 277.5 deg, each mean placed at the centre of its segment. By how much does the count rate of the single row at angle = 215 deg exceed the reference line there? 1.6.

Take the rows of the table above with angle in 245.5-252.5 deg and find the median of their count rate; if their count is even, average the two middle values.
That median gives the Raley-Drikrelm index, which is 119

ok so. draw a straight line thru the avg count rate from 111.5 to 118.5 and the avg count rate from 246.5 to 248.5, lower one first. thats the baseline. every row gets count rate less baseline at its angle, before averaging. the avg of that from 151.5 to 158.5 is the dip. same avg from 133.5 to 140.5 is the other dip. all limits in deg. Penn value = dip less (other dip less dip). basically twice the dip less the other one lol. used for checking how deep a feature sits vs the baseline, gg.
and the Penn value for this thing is -2.9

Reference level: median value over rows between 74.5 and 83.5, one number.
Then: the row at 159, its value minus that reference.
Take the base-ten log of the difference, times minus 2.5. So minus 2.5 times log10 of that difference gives -1.9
